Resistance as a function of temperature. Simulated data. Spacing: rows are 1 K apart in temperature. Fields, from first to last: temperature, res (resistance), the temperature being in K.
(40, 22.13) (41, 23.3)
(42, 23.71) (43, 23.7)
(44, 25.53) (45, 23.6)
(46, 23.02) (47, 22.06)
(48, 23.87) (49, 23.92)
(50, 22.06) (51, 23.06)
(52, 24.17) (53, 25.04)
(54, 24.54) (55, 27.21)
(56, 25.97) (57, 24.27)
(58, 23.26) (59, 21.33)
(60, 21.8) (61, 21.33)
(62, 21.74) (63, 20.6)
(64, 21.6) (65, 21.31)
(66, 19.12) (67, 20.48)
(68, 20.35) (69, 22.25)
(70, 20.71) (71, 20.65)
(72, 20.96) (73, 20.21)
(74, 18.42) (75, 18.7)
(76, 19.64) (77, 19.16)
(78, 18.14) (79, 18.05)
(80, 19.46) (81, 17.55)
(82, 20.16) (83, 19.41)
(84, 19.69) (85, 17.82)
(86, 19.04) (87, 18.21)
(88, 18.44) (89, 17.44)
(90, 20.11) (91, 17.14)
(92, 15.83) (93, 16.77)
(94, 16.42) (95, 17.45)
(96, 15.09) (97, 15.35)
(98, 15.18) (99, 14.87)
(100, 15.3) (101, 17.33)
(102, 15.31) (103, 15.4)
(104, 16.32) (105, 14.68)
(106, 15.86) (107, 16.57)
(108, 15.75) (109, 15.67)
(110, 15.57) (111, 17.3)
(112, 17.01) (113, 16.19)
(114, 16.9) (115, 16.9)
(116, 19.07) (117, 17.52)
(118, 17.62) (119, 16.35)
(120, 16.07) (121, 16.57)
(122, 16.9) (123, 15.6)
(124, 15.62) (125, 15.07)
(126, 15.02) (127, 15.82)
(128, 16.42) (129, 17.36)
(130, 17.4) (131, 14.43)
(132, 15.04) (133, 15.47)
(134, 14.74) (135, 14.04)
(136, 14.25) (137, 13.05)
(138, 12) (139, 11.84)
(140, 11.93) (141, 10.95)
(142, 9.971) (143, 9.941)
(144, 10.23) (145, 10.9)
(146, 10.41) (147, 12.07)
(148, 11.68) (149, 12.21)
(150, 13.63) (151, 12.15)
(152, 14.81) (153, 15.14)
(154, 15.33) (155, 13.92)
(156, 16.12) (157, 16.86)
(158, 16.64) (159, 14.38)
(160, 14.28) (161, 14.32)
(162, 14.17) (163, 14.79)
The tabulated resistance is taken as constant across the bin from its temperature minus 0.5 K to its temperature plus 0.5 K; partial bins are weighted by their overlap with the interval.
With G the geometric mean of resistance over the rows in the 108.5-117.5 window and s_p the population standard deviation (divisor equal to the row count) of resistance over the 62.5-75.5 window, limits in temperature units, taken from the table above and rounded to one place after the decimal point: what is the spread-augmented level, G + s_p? 17.9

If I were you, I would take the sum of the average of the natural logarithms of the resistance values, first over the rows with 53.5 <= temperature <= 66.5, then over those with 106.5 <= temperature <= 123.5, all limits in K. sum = 5.93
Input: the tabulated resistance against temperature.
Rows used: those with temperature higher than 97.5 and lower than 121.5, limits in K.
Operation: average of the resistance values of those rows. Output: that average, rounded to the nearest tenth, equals 16.3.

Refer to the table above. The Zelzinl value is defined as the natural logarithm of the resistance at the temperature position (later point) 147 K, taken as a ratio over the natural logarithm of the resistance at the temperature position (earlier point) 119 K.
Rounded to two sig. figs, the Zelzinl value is 0.89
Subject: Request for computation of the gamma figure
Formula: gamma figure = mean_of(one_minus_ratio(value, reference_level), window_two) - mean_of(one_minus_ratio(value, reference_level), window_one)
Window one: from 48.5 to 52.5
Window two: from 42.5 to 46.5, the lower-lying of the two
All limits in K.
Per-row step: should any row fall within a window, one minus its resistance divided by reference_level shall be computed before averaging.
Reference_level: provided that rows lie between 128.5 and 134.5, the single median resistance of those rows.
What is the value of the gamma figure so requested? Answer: -0.04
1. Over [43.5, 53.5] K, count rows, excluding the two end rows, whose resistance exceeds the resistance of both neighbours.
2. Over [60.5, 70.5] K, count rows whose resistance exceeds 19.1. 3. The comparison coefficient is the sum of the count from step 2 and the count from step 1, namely 11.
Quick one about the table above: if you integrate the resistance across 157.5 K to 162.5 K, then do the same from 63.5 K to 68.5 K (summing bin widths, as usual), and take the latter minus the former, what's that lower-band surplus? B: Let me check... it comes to 29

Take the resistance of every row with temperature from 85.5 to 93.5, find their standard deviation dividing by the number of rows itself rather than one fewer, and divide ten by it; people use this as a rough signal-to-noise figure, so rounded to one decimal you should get 7.9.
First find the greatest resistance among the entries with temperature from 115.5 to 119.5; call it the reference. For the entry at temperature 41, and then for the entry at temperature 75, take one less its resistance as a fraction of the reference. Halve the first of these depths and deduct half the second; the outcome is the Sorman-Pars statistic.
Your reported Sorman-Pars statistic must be -0.12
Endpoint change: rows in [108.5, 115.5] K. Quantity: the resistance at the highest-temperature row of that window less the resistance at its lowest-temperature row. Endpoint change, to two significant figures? 1.2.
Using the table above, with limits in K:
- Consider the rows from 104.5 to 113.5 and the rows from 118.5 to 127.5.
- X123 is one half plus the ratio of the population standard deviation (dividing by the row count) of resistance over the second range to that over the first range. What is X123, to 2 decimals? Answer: 1.30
